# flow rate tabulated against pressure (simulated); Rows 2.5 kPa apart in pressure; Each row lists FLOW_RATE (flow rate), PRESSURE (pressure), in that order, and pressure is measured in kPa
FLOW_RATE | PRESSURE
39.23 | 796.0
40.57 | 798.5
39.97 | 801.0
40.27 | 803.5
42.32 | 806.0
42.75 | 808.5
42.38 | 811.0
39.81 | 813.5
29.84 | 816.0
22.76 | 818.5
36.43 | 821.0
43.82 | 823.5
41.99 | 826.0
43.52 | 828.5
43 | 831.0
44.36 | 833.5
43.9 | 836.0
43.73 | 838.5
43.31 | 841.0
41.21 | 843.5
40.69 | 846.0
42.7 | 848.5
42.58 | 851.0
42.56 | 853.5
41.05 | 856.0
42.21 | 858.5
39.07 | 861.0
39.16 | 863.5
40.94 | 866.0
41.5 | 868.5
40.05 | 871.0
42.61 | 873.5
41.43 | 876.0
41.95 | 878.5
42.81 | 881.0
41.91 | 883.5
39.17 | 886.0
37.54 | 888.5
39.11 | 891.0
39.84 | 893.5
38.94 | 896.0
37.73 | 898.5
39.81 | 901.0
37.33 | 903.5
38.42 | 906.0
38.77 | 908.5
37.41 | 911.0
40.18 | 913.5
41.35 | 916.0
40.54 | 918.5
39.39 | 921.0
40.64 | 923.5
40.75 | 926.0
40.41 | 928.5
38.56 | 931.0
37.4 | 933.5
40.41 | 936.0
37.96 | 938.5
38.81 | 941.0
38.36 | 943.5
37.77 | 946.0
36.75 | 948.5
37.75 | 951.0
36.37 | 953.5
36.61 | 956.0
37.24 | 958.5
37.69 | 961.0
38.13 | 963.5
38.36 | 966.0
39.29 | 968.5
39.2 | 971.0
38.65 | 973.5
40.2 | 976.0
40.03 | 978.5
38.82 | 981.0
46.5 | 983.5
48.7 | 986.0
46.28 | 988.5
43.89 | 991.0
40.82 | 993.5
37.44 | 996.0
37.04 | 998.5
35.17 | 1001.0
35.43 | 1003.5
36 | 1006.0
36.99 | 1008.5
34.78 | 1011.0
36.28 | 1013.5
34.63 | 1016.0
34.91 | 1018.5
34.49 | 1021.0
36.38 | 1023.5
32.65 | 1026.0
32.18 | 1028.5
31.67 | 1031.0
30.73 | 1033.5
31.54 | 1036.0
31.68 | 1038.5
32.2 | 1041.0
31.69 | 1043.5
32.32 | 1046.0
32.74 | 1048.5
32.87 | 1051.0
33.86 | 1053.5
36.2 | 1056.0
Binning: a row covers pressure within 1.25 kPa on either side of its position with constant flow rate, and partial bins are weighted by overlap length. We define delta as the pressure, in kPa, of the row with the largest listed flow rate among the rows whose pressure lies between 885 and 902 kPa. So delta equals 893.5 kPa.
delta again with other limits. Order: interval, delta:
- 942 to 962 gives 943.5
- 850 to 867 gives 851.0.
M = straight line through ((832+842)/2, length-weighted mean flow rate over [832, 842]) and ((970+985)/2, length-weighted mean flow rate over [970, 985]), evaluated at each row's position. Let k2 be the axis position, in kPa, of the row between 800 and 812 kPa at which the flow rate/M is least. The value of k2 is 801.0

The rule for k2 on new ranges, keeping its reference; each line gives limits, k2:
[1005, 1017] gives 1016.0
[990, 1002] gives 1001.0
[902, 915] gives 903.5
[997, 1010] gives 1001.0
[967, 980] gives 973.5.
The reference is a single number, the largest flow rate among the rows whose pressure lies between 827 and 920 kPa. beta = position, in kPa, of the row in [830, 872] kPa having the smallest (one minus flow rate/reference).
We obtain 833.5 kPa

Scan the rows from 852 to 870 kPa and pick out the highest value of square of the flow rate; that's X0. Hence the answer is 1811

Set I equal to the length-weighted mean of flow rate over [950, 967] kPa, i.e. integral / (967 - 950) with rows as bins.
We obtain 37.4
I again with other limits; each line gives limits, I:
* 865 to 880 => 41.4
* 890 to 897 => 39.3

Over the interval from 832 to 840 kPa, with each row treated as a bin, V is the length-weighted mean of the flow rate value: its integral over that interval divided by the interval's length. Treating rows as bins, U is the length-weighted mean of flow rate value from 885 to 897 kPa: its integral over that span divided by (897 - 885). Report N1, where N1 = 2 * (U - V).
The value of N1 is -10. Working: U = 38.9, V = 44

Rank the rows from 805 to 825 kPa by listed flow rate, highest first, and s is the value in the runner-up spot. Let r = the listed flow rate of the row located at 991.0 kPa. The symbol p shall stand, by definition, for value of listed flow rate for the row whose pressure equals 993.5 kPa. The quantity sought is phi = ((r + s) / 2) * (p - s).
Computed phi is -84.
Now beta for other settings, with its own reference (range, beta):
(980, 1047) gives 986.0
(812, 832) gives 823.5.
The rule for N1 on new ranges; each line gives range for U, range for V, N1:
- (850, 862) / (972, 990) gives -2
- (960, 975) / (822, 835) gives -9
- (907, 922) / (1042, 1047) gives 15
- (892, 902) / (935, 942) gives 0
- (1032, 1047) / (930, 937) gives -14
